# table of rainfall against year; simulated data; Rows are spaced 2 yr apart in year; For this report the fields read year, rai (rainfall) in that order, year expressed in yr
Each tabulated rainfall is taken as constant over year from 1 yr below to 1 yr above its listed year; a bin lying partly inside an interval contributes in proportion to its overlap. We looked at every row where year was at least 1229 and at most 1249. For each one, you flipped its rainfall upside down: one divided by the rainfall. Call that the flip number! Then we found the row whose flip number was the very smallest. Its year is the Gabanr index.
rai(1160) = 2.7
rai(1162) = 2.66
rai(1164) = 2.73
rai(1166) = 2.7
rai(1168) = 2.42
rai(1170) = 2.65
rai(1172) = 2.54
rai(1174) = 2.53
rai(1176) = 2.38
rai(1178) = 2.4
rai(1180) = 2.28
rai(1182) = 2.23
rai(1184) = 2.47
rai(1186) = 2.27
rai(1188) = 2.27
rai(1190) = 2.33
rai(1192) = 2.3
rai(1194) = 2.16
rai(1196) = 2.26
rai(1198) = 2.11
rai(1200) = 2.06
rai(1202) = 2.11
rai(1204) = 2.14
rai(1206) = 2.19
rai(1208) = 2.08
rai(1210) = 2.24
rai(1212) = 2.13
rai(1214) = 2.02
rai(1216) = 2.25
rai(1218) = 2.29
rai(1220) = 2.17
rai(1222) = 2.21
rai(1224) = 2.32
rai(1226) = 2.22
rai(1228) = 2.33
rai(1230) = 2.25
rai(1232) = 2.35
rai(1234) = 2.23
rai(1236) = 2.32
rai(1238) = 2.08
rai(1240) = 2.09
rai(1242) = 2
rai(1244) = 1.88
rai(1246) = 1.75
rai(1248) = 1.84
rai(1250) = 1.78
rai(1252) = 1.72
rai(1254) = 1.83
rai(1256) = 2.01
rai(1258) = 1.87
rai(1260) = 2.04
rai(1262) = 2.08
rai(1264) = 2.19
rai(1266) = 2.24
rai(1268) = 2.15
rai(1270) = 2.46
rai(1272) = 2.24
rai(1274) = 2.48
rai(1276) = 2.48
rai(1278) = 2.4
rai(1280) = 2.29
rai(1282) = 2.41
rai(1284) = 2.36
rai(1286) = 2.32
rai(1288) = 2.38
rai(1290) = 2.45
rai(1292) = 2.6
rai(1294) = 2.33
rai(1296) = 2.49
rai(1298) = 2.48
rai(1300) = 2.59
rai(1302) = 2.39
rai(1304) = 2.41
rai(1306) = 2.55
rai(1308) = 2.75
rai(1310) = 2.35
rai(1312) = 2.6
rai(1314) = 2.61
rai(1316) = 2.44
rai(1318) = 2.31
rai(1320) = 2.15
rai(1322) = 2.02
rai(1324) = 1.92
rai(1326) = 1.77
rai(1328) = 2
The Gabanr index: 1232 yr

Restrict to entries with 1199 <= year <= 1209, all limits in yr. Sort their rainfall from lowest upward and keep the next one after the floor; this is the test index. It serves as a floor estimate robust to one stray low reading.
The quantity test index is 2.08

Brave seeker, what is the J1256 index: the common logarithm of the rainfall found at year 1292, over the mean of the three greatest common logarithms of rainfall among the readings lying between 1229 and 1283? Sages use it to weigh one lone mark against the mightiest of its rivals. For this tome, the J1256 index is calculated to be 1.06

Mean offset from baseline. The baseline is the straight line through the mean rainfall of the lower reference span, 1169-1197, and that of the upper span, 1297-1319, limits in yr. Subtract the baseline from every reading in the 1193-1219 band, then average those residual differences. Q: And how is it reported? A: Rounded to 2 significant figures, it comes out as -0.23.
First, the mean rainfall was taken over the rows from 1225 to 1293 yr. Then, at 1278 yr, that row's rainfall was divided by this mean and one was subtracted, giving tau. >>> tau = 0.1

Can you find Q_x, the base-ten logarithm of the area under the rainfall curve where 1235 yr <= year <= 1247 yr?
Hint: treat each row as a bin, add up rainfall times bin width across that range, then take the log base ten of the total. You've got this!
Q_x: 1.38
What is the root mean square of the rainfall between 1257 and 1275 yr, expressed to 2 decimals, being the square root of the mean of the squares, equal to 2.20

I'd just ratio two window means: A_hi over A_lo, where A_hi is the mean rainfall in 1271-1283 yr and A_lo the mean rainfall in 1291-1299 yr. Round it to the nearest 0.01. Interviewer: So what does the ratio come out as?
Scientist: 0.96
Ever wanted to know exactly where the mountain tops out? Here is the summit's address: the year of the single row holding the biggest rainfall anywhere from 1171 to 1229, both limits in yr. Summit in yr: 1172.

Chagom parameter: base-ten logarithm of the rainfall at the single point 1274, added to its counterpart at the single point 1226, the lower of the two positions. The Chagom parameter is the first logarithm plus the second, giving 0.74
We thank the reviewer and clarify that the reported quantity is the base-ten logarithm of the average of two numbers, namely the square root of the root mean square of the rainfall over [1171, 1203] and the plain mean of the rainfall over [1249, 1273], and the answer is 0.251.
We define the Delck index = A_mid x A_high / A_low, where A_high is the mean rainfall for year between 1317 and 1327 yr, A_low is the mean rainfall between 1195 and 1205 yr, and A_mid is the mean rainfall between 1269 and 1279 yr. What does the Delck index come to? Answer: 2.30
